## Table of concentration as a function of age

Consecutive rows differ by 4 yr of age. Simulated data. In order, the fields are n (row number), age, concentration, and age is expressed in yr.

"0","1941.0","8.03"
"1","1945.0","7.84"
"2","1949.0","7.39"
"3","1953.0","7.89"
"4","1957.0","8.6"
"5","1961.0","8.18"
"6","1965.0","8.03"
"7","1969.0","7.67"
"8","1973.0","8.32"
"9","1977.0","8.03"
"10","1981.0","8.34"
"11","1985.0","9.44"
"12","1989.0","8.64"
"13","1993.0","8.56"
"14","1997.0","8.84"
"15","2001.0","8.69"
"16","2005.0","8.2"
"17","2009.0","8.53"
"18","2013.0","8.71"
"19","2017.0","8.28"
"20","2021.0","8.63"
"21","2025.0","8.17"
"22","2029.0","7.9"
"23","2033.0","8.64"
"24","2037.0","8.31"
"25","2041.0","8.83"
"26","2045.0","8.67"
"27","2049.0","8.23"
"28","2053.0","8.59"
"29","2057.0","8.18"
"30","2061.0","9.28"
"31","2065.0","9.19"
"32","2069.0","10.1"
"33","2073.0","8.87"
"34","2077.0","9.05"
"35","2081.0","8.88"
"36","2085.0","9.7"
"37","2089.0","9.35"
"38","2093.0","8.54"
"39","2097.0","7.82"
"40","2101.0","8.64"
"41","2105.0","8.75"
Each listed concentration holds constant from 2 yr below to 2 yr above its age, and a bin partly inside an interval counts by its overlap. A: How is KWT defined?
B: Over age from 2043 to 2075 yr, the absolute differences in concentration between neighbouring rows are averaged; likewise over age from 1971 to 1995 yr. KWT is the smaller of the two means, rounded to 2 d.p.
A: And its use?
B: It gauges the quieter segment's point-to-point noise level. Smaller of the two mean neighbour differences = 0.52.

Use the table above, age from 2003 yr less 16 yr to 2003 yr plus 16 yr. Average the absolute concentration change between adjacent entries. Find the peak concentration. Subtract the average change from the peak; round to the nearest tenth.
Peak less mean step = 8.6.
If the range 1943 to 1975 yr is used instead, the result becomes 8.1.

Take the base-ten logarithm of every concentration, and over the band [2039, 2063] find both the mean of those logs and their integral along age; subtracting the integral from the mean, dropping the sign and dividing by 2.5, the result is 8.61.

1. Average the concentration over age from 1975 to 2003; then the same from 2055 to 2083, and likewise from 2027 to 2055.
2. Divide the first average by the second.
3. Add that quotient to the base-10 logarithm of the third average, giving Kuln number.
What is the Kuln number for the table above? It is 1.880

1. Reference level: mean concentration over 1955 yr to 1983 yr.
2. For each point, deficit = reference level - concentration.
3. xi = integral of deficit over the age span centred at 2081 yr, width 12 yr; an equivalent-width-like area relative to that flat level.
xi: -13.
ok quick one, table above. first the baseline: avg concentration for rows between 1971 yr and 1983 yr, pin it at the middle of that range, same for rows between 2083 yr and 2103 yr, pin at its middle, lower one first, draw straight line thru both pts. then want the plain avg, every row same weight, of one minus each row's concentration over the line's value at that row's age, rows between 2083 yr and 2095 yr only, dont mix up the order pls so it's -0.046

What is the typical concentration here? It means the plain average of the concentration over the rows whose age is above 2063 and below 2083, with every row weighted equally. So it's 9.22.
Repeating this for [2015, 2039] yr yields 8.32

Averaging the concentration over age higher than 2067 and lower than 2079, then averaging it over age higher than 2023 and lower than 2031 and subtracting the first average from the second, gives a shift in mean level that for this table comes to -1.3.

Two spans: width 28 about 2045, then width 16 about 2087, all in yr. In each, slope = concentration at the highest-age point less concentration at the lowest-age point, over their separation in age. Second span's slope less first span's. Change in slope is -0.01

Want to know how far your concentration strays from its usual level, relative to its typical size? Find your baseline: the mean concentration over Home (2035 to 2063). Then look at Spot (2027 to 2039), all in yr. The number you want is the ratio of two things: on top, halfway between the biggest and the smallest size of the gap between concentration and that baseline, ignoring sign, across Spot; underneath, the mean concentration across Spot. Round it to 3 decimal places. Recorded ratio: 0.045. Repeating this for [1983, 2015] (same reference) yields 0.051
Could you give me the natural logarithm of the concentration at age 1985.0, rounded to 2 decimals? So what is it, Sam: 2.24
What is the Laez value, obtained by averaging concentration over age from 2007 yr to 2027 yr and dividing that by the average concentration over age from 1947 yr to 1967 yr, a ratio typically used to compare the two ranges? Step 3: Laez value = 1.06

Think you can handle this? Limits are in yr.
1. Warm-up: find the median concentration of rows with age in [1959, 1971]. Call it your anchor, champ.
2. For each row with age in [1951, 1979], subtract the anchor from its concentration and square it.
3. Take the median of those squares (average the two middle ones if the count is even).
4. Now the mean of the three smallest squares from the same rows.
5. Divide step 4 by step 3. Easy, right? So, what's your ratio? 0.29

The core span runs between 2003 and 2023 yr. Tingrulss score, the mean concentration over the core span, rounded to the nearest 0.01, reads 8.47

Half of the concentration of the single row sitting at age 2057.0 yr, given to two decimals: 4.09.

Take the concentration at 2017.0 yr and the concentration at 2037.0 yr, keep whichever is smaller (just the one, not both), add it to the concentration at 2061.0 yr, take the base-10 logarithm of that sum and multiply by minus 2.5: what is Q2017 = -3.11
